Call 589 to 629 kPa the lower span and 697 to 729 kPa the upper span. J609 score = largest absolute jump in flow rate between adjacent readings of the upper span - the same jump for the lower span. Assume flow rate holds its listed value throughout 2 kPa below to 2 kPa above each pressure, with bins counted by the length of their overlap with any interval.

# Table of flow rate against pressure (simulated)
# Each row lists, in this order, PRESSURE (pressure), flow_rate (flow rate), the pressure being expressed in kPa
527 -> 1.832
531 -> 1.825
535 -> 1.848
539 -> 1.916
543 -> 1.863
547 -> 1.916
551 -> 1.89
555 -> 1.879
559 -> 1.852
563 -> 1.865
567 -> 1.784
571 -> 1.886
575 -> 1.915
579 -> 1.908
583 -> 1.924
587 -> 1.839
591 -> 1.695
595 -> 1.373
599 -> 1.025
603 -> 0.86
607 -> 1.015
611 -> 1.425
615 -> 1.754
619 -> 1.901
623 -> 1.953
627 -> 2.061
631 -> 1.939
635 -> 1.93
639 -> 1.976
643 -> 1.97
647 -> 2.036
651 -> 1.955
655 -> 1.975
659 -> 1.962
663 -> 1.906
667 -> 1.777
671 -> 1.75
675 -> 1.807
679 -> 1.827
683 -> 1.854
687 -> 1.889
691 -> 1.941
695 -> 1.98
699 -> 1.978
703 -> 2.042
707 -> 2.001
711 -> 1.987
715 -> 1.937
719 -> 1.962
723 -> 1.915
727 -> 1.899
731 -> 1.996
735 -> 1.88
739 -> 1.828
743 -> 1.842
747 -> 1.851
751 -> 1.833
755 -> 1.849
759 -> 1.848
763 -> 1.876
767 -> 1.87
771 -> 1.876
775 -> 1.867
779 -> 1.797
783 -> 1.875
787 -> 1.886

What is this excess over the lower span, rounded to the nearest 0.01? -0.35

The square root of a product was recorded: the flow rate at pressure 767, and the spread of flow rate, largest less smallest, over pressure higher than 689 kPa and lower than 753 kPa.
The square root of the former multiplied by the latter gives 0.63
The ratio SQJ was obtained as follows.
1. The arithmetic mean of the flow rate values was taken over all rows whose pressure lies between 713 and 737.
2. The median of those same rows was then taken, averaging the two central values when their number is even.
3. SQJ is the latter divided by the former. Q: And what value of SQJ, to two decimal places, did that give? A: 1.00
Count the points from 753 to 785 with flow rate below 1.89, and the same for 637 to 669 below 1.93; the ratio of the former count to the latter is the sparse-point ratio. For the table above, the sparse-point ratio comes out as 4.0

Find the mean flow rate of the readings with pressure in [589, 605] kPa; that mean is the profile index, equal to 1.24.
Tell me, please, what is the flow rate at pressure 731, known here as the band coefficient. 1.996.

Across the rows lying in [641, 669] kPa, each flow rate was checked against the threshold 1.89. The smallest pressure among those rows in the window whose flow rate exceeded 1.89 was 643 kPa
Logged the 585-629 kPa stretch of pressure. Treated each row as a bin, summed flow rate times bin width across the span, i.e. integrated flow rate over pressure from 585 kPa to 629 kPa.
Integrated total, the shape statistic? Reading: 67.6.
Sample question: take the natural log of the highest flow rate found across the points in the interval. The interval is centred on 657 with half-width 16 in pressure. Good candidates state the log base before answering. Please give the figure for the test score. 0.71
